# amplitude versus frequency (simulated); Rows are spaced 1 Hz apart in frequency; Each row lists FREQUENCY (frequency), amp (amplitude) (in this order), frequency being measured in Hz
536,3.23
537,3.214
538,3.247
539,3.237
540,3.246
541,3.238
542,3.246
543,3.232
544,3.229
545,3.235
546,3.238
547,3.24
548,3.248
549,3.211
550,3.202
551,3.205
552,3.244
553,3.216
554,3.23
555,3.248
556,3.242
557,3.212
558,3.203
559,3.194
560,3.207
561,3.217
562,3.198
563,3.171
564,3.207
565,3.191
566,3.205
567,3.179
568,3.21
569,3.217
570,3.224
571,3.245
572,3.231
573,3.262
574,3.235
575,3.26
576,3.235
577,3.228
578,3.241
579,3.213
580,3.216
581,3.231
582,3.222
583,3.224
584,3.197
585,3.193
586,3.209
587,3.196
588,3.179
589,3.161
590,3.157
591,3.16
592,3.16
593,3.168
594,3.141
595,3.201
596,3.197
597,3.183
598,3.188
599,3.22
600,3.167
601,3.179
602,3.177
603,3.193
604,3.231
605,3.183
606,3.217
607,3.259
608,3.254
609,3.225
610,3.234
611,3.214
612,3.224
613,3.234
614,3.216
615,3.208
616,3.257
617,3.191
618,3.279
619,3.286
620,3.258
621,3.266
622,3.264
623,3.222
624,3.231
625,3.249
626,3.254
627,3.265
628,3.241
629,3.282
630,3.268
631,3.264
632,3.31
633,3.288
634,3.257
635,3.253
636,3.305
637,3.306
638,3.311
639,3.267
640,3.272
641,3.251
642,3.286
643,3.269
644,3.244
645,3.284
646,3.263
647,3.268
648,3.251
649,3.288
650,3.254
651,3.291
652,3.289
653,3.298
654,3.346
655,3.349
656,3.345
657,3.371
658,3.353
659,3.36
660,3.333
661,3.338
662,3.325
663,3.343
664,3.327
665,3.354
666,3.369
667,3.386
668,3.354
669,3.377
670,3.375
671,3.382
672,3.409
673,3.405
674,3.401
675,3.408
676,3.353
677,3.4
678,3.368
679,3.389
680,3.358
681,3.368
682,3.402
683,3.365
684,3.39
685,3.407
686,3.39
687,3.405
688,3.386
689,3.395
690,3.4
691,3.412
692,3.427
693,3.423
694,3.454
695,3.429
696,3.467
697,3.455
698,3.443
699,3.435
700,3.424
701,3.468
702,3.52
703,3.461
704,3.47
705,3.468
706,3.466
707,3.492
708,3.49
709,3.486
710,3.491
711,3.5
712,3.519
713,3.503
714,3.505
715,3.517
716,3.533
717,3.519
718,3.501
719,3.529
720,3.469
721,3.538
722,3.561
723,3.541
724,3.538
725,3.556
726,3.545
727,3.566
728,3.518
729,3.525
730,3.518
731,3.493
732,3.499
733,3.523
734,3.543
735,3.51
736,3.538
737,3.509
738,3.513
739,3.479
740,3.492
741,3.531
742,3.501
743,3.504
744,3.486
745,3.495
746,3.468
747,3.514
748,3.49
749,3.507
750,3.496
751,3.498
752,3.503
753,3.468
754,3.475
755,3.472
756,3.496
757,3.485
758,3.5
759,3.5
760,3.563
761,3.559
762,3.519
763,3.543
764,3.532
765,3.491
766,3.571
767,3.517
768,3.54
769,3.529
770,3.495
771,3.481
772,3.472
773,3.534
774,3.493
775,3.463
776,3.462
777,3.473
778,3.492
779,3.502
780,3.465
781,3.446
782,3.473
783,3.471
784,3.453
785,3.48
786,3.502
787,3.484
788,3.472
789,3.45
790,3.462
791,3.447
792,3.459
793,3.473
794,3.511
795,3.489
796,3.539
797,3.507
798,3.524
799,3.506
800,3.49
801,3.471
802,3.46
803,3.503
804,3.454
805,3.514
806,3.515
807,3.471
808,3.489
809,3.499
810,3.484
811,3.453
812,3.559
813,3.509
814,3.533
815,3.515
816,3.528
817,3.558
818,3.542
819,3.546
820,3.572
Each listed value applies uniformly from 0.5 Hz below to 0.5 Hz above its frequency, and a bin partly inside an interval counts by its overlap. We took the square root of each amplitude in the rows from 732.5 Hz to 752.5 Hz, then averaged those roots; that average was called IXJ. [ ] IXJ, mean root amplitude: 1.87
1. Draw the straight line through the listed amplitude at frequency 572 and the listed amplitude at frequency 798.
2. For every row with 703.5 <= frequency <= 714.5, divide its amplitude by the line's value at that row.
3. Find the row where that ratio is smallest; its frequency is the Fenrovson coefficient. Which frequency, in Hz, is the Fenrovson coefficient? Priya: 706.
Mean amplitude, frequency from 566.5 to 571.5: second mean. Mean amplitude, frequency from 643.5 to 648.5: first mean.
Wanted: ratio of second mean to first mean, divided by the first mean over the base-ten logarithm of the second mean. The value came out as 0.153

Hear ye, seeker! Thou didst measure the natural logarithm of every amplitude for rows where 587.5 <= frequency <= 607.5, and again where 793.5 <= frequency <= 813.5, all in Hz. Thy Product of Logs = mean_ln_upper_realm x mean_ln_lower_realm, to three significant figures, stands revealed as 1.45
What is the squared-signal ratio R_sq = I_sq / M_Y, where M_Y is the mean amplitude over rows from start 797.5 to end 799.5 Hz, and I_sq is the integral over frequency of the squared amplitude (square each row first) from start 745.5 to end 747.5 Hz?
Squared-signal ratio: 6.9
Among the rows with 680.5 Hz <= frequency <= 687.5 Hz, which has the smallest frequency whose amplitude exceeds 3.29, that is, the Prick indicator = 681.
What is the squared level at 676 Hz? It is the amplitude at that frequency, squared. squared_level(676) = 11.2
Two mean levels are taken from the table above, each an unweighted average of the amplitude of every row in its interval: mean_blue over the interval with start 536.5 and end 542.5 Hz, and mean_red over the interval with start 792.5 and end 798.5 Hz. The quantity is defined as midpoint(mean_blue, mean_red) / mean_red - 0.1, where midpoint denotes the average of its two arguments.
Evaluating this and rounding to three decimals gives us 0.862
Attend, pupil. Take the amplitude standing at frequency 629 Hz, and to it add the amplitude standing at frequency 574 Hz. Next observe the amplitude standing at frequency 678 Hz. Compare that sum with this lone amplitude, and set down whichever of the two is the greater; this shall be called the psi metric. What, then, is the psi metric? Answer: 6.52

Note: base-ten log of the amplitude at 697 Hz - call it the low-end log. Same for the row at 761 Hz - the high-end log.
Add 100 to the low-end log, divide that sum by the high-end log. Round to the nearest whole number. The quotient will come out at 182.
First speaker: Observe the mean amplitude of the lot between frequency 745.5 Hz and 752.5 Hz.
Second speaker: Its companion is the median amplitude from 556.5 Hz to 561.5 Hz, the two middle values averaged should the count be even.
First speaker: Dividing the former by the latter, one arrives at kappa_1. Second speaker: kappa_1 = 1.09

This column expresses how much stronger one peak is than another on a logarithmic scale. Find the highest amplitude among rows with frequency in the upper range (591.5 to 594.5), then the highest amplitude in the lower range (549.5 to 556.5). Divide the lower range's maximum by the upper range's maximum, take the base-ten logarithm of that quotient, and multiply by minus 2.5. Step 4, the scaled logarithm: -0.027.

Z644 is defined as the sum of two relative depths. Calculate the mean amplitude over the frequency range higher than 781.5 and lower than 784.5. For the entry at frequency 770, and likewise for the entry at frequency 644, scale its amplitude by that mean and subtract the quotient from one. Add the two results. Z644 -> 0.06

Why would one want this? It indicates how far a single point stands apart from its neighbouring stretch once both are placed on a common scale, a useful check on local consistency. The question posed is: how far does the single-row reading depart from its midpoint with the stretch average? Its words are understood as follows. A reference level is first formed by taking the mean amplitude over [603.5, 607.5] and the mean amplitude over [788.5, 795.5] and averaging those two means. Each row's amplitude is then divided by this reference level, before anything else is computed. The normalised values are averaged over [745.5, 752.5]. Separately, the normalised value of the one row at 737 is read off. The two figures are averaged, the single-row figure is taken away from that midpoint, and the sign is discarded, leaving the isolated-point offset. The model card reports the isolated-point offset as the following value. 0.002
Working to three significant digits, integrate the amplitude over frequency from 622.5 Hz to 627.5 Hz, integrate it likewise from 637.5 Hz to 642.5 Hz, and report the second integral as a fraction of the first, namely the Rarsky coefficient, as 1.01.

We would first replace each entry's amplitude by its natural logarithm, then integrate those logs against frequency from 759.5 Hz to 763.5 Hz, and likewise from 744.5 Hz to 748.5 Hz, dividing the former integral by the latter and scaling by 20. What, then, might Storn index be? 20.2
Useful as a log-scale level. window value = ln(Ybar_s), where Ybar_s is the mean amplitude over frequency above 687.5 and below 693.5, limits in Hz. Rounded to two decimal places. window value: 1.23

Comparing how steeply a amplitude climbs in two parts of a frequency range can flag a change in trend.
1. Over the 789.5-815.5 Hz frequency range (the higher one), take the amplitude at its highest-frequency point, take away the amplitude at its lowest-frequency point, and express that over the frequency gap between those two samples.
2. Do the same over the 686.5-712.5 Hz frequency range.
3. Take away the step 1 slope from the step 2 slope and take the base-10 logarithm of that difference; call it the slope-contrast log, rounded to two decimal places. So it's -2.61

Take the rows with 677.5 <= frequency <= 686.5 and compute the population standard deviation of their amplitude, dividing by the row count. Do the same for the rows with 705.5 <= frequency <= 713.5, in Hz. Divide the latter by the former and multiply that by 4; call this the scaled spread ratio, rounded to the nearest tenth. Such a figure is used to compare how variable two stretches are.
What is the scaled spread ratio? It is 3.4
